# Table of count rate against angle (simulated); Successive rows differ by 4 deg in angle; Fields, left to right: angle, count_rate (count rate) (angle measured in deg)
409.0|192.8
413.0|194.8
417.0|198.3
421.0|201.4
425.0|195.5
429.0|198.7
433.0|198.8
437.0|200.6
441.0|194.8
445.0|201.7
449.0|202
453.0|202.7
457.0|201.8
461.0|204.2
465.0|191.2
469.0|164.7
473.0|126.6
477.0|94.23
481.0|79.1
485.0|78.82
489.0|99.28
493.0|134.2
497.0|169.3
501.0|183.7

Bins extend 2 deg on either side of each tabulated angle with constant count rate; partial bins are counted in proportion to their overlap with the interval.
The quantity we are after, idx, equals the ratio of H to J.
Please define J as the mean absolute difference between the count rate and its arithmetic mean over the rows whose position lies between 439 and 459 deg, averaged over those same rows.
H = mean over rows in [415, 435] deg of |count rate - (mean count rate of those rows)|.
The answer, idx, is 0.6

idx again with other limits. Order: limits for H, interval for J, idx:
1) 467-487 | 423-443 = 14.6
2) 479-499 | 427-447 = 17.8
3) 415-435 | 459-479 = 0.0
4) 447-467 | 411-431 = 1.8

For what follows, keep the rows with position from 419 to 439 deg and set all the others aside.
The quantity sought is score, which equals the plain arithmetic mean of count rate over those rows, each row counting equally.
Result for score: 199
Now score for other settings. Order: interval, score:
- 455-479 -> 164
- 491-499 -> 152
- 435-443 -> 198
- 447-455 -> 202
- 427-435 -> 199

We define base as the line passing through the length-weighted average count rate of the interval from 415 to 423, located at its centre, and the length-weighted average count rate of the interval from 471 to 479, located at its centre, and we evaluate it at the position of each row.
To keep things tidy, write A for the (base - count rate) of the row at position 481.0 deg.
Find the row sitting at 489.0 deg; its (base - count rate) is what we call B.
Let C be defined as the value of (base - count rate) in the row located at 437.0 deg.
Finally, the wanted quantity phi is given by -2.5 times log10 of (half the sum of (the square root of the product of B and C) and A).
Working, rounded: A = 22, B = -11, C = -29.5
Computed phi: -3.3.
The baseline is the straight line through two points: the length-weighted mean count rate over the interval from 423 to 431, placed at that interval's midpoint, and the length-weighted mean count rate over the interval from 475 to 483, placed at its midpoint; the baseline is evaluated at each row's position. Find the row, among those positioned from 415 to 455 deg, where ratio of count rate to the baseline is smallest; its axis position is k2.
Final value 417.0 deg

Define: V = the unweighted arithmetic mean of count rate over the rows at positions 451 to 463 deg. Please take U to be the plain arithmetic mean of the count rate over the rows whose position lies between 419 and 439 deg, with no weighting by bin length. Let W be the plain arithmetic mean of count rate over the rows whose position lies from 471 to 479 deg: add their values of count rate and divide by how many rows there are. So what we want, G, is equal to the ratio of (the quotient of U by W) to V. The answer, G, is 0.009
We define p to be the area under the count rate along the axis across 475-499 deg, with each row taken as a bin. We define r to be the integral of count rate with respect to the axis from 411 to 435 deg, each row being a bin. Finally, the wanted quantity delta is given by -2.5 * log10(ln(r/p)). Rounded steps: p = 2620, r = 4750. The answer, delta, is 0.6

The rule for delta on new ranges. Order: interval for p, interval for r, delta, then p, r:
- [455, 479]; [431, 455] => 1.7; 3931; 4802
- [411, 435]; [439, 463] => 4.5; 4750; 4829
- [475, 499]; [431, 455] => 0.5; 2620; 4802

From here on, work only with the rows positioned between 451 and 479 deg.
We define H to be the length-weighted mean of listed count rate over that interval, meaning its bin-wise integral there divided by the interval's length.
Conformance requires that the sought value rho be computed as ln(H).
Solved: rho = 5.13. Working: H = 169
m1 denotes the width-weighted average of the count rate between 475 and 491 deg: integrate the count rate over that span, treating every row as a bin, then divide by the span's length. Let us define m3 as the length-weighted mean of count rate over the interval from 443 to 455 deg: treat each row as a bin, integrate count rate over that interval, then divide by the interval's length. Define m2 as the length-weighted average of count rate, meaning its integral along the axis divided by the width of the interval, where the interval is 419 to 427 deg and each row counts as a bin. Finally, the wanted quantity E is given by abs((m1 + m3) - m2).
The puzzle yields 92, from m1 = 88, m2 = 198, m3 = 202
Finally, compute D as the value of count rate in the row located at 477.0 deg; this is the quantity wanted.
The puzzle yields 94.23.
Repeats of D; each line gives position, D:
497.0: 169.3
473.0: 126.6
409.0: 192.8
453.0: 202.7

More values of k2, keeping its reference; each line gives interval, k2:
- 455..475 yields 473.0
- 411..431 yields 413.0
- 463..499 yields 481.0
